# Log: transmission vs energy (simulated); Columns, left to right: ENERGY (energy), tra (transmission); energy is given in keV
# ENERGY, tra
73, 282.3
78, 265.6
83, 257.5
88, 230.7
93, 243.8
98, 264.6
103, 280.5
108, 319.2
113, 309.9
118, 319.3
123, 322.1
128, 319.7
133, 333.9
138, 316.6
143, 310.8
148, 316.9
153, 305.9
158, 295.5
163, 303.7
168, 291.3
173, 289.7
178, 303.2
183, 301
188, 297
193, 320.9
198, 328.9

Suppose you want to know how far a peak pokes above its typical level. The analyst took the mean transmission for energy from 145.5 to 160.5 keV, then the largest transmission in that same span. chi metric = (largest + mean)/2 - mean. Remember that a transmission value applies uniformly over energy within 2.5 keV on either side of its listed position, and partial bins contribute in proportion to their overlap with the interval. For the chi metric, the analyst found 5.4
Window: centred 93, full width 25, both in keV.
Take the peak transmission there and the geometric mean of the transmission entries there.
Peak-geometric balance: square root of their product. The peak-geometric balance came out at 267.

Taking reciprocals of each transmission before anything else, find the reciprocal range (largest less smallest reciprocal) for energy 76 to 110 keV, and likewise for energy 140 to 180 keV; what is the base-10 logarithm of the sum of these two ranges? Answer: -2.82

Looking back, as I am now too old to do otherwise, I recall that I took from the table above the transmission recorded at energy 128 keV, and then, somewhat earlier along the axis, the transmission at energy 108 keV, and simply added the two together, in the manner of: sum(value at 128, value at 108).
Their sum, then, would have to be 639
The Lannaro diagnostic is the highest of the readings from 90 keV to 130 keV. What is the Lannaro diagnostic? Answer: 322.1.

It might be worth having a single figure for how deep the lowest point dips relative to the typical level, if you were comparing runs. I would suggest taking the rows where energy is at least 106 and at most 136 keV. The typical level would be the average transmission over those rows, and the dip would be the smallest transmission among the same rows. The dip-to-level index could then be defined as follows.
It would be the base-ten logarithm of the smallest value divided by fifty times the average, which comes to -1.71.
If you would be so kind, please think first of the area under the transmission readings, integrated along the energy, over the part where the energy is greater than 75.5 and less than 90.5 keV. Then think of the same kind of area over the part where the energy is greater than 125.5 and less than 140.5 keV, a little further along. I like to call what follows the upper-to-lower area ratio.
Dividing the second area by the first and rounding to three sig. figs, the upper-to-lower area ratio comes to 1.29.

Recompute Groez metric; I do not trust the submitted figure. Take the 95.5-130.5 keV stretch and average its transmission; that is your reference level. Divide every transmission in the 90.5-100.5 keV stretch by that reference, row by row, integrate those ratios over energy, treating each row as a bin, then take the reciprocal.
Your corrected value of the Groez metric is 0.12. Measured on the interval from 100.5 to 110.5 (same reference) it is 0.10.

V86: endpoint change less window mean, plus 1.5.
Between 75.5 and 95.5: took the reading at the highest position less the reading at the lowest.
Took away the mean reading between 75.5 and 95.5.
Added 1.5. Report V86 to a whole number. -270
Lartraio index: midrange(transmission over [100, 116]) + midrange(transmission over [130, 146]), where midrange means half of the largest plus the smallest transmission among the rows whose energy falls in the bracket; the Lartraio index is 622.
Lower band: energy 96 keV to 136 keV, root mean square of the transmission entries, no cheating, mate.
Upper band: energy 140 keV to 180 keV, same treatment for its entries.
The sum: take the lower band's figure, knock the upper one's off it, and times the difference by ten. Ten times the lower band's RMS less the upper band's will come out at 72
